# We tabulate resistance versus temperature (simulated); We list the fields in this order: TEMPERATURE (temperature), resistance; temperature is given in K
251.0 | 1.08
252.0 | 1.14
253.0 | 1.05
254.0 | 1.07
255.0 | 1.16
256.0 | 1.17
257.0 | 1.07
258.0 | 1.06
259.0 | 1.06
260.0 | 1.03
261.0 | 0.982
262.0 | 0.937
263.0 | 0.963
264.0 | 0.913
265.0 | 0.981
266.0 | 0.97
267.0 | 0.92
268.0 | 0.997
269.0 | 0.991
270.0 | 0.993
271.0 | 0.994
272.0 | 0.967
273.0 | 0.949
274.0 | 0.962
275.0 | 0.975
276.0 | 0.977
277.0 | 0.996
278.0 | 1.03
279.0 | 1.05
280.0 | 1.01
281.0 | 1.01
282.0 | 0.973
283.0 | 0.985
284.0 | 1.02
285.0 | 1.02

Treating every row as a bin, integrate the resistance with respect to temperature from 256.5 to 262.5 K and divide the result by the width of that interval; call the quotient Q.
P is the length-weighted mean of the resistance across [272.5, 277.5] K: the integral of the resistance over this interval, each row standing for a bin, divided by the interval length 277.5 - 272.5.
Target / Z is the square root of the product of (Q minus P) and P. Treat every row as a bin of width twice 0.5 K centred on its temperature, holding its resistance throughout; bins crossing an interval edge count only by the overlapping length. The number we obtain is 0.22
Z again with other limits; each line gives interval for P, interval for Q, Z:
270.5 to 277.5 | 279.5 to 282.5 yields 0.15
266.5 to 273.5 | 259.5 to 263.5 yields 0.07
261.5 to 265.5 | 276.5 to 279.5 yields 0.27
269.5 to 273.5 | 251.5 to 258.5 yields 0.35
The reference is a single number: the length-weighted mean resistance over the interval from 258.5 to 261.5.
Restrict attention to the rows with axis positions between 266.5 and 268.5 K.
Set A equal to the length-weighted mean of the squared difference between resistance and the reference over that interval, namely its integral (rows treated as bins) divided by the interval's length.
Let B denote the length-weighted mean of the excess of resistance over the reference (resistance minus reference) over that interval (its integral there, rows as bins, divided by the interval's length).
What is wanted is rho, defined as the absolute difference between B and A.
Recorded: 0.07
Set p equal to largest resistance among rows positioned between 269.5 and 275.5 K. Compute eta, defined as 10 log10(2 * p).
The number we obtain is 2.98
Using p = 0.994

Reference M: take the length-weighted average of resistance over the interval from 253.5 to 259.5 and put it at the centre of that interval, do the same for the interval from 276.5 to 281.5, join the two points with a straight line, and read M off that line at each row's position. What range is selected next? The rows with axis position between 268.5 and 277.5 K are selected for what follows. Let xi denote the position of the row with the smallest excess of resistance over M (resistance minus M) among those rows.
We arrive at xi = 273.0 K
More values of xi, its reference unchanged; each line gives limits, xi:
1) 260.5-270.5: 264.0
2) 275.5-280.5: 276.0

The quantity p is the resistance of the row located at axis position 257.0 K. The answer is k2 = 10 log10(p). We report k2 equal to 0.29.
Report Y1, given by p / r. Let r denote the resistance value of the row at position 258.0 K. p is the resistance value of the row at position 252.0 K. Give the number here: 1.08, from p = 1.14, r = 1.06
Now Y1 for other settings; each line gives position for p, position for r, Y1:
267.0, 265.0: 0.94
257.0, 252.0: 0.94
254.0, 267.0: 1.16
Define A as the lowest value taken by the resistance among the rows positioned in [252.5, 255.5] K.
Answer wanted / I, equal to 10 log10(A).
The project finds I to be 0.2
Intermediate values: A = 1.05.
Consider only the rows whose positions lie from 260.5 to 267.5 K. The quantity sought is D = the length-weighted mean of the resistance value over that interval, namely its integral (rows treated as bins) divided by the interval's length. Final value 0.952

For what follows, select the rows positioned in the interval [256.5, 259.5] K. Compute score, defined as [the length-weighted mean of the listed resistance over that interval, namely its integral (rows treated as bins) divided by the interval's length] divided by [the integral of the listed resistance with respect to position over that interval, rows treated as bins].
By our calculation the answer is 0.33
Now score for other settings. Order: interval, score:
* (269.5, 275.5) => 0.17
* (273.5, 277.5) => 0.25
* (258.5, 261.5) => 0.33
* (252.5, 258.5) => 0.17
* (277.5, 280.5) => 0.33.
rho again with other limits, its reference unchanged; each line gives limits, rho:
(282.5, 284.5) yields 0.02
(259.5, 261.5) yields 0.02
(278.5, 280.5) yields 0.01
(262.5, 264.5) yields 0.09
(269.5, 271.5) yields 0.03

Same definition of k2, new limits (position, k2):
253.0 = 0.21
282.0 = -0.12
